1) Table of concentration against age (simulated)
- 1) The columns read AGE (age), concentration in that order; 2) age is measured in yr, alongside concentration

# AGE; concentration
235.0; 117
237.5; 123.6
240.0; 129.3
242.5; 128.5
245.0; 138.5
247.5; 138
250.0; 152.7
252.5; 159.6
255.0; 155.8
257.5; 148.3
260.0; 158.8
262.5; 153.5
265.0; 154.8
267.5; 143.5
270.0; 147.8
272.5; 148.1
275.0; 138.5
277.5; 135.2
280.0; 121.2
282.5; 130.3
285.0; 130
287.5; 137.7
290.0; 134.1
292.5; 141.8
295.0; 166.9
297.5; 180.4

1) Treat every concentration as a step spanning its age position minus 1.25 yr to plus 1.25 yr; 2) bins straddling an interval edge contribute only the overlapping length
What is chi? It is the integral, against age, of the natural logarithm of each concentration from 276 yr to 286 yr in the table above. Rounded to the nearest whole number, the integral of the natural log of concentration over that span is 49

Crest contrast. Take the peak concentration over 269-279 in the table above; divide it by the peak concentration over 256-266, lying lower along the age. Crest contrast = 0.93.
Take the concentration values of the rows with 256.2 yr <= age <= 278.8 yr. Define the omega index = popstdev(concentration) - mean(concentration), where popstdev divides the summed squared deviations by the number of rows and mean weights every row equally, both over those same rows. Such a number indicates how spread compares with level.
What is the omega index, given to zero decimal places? -140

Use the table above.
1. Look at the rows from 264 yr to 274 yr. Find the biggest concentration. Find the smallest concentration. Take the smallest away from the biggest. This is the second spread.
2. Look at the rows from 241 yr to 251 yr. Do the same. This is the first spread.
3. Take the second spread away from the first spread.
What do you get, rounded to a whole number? 13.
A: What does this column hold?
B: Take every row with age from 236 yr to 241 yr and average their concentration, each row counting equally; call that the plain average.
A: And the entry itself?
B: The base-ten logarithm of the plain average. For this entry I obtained 2.10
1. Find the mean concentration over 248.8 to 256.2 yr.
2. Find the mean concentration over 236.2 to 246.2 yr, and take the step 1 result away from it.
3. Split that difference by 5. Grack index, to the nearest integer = -5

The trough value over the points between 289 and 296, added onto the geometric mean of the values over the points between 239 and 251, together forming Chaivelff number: 271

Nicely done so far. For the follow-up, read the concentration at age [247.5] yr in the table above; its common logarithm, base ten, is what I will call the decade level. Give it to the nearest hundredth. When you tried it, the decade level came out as 2.14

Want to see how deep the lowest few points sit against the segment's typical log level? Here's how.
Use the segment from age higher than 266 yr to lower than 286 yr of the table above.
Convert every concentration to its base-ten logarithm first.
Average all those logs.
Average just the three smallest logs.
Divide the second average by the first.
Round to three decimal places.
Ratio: 0.985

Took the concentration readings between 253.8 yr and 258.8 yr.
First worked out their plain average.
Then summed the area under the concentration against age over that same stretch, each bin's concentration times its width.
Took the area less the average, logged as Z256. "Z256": 608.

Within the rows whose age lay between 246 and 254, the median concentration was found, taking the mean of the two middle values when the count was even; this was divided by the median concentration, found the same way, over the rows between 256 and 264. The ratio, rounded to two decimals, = 0.99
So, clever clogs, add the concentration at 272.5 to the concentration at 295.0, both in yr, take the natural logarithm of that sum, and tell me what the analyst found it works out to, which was 5.75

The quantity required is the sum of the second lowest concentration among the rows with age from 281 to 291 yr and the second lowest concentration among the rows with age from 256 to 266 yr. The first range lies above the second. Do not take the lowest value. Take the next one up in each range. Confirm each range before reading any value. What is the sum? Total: 284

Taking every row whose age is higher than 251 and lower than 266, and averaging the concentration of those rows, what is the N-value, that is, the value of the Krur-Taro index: 155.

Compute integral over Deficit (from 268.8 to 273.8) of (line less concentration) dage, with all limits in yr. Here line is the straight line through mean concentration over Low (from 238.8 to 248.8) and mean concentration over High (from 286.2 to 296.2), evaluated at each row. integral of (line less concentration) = -38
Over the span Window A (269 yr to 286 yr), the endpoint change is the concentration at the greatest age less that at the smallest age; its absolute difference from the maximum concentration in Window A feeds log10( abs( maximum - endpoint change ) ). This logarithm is 2.22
